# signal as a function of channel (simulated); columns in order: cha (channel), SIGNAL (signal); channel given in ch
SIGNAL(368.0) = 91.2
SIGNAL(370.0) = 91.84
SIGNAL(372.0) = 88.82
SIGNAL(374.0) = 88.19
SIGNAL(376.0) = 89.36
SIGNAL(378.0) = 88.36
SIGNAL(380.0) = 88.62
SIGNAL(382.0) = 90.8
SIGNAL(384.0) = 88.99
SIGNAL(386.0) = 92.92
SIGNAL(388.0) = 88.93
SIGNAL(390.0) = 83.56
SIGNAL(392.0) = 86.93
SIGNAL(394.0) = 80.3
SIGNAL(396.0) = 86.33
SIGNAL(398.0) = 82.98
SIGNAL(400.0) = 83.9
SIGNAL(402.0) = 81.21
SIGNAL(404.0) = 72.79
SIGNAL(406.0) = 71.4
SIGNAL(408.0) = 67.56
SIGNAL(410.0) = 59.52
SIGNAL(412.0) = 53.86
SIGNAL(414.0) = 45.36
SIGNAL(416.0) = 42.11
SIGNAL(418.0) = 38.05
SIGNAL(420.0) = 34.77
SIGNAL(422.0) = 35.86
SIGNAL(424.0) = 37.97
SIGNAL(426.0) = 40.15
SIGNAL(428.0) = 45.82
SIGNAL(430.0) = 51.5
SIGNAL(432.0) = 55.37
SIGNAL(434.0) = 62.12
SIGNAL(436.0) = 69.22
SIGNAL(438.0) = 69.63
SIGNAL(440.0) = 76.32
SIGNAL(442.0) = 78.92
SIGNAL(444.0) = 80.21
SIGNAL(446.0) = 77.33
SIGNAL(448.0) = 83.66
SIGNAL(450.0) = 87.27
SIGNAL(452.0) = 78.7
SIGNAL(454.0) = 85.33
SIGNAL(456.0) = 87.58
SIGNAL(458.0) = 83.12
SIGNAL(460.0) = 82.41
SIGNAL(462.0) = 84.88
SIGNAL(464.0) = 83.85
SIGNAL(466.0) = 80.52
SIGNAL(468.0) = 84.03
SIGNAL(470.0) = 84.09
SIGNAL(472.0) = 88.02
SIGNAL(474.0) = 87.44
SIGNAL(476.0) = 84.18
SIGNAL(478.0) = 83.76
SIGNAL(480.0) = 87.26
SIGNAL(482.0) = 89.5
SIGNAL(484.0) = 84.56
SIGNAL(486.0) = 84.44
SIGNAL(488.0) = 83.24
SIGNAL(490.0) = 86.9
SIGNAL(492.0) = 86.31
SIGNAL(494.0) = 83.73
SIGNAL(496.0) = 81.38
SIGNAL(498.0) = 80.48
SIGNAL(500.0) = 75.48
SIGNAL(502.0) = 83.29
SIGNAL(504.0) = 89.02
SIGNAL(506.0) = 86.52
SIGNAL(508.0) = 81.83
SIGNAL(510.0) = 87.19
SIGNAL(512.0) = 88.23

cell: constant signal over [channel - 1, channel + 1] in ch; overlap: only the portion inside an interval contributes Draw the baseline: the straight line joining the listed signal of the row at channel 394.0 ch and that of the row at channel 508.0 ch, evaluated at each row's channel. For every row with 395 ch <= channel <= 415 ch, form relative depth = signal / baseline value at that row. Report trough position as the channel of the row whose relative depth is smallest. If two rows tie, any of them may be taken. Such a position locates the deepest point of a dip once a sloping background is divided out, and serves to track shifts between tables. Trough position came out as 414.0 ch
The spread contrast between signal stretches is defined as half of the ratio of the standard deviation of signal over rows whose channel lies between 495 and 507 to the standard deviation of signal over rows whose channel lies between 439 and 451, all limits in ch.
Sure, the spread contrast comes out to 0.58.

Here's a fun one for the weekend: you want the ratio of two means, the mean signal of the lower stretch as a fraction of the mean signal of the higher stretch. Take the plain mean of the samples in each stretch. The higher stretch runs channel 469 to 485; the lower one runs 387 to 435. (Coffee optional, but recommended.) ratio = 0.72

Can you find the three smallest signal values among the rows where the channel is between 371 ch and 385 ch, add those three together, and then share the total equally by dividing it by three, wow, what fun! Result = 88.4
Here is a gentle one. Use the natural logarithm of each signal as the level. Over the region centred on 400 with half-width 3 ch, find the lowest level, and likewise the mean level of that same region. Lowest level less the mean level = -0.018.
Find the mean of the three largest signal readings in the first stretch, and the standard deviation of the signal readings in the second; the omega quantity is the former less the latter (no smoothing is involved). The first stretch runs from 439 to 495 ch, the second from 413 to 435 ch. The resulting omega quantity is 80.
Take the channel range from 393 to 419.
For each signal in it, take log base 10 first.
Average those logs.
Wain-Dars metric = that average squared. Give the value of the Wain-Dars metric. 3.3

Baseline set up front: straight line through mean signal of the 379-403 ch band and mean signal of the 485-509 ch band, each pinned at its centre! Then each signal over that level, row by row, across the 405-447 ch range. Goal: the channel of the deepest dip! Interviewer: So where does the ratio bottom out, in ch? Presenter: 420.0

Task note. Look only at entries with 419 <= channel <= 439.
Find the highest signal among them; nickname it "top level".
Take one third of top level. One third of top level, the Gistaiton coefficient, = 23.2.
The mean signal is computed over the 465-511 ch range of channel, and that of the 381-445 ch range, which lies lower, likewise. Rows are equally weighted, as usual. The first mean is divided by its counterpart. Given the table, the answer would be 1.27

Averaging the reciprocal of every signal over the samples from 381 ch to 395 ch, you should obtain 0.0115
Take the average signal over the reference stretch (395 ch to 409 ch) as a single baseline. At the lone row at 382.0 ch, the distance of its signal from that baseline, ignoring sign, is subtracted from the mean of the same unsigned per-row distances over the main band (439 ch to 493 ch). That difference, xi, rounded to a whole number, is -7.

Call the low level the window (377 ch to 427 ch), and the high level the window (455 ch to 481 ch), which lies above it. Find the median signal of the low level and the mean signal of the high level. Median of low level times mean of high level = 6802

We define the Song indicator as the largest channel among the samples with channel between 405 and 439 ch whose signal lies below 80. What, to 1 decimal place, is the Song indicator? 438.0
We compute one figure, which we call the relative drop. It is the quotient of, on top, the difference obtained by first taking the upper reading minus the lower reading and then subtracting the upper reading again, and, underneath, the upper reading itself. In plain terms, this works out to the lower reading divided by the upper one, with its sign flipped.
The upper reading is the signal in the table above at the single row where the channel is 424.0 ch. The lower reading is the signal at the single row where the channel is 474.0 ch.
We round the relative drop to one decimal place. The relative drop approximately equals -2.3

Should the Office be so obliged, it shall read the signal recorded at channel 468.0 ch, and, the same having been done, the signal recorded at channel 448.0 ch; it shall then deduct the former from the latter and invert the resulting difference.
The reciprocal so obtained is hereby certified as -2.70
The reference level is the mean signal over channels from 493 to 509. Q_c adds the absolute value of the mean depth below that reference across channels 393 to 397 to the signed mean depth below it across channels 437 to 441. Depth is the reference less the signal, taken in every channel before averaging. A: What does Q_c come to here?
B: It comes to 10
